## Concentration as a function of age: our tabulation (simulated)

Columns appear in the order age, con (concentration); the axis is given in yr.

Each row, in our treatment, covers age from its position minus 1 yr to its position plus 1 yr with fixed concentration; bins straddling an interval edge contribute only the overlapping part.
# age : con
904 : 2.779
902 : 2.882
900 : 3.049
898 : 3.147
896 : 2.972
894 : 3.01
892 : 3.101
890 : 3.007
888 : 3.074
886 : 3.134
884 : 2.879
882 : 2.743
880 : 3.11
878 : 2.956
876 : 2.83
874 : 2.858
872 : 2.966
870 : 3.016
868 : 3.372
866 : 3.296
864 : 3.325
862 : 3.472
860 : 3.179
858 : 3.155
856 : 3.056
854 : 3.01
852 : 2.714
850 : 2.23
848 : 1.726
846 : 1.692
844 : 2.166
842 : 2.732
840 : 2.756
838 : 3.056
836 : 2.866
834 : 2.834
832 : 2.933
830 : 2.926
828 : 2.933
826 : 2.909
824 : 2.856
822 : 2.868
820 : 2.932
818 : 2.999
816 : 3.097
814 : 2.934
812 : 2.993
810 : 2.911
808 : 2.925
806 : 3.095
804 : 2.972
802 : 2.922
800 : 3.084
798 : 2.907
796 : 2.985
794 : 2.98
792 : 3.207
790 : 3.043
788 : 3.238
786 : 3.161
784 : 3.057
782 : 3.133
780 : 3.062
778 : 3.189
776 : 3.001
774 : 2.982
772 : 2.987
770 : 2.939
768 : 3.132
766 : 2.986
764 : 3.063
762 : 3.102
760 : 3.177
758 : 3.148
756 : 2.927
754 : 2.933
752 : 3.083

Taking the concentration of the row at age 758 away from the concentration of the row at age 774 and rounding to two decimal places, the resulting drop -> -0.17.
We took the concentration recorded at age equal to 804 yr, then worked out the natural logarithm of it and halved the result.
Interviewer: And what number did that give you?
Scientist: 0.54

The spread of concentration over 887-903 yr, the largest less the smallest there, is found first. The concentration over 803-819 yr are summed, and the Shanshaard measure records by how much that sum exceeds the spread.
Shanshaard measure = 23.7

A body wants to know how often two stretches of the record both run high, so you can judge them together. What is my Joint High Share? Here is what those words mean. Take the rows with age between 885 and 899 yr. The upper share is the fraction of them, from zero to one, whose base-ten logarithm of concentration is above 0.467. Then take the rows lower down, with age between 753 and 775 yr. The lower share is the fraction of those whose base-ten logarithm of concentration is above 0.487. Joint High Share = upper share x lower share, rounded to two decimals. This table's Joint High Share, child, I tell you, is 0.36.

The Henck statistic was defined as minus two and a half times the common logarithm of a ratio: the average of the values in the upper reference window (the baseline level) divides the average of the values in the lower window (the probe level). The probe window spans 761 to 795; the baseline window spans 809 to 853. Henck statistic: -0.13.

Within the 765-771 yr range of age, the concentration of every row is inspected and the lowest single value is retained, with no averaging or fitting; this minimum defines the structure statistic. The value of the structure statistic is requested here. 2.939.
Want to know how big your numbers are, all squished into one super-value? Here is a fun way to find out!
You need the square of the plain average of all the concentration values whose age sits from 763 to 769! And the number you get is 9.4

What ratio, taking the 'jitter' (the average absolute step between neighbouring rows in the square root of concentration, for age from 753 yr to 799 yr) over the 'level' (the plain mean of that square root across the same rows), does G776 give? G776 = 0.016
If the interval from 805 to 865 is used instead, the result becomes 0.028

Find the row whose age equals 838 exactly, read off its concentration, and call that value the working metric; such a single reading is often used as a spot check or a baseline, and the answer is 3.056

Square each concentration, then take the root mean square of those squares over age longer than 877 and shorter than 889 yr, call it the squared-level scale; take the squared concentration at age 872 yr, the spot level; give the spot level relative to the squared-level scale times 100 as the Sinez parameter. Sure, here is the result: 98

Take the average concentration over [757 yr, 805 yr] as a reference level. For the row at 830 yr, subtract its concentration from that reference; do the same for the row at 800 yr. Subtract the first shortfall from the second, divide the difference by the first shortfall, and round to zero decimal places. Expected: -1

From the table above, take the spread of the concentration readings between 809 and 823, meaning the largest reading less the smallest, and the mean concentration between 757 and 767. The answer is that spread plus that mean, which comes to 3.32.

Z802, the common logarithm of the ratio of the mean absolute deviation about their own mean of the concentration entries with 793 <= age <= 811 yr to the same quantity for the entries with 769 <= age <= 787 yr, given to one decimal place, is -0.1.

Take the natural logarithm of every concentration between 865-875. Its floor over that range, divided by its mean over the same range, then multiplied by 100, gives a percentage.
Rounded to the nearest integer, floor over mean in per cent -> 93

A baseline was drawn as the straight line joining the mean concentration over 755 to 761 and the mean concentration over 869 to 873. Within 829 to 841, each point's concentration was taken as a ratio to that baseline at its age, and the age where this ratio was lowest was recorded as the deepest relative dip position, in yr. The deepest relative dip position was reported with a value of 840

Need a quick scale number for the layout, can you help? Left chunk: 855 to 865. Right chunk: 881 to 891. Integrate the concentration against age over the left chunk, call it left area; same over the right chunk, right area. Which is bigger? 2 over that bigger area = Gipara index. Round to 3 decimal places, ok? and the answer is 0.062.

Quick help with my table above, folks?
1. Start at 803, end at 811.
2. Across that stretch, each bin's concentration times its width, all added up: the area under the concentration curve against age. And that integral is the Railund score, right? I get 23.8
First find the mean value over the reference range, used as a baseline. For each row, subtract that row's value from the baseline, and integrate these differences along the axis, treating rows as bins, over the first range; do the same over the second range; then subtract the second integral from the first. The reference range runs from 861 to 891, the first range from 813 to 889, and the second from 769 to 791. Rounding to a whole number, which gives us 14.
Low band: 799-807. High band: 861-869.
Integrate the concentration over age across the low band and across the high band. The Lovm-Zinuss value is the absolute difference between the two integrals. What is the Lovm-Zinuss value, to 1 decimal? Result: 2.8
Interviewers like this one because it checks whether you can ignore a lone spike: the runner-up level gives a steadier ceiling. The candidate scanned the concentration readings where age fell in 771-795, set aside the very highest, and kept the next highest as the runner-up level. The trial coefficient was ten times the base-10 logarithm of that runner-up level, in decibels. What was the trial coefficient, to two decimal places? 5.06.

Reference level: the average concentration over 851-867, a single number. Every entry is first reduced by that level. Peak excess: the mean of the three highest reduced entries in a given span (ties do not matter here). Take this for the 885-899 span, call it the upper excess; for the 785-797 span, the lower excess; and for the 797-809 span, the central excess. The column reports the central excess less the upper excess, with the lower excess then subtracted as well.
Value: -0.13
